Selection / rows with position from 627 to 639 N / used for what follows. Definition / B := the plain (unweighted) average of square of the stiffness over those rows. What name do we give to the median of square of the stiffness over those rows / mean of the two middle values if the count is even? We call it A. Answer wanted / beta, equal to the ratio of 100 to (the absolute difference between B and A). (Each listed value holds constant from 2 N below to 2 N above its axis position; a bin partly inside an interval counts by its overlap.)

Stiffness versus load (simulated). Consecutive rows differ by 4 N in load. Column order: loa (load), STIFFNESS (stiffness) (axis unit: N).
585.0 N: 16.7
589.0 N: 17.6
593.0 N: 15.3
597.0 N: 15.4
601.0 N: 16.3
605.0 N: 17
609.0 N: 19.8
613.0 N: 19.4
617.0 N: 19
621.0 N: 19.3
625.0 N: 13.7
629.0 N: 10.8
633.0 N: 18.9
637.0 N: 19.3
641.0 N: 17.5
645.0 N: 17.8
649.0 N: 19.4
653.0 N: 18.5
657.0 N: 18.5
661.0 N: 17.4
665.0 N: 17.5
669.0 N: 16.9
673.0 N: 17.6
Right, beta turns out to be 1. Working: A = 357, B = 282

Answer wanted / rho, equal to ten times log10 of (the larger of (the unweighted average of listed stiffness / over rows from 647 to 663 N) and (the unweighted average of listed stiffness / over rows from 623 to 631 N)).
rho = 12.7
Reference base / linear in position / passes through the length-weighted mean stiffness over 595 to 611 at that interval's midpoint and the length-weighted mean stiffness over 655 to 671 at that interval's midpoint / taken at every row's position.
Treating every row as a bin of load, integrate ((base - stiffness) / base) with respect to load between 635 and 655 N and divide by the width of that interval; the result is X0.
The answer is -0.06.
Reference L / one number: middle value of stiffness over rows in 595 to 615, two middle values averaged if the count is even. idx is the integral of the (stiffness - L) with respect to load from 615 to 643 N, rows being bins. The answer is -2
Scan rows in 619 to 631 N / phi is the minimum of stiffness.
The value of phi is 10.8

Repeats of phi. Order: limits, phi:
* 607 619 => 19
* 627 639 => 10.8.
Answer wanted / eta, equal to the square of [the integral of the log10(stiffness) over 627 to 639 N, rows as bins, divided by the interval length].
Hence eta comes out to 1.44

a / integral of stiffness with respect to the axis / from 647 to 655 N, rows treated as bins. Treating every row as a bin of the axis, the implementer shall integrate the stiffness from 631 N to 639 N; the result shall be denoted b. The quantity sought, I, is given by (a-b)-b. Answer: -154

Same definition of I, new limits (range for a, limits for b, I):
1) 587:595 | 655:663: -156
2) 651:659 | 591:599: -98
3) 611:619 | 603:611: -141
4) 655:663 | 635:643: -151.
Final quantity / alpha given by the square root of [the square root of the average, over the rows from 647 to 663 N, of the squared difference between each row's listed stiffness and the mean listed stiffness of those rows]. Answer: 0.84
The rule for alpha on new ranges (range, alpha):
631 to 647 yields 0.86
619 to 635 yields 1.89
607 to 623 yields 0.53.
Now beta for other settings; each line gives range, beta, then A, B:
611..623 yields 39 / 372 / 370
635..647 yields 7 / 317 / 332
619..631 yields 3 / 188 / 226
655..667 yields 9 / 306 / 317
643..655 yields 34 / 342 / 345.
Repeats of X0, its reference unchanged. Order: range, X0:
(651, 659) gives -0.06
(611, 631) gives 0.05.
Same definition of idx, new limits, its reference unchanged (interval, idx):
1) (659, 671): 3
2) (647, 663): 23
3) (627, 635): -17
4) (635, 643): 11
